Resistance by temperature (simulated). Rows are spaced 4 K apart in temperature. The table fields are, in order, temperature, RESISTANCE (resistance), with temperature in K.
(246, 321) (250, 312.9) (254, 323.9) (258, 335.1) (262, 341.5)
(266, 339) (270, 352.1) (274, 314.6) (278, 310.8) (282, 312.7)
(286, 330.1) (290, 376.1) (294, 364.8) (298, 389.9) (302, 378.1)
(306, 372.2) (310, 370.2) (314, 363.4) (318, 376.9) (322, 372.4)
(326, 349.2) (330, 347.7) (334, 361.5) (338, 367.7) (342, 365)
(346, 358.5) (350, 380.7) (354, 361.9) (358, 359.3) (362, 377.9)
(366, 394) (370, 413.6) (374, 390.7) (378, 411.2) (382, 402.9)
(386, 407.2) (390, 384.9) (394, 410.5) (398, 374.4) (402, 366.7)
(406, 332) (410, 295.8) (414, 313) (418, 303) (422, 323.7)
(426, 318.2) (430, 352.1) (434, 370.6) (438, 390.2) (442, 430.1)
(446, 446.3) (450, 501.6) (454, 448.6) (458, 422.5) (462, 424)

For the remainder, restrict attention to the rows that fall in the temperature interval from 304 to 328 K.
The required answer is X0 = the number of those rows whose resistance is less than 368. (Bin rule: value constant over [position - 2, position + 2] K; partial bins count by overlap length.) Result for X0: 2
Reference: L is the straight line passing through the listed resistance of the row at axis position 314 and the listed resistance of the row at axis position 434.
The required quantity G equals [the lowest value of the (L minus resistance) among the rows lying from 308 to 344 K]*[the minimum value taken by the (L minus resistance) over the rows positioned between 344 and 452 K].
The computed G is 1724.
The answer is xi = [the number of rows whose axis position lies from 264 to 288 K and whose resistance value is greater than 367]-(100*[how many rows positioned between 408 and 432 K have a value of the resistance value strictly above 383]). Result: 0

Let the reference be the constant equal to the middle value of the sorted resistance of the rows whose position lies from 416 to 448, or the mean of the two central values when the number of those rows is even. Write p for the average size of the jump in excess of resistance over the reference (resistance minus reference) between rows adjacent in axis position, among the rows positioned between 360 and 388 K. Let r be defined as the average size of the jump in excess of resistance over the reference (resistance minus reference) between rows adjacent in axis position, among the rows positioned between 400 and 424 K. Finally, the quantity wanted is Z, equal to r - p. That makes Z 8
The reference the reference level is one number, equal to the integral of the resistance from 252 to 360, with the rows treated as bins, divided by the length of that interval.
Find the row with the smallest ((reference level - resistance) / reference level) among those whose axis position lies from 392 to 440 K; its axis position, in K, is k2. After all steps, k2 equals 394 K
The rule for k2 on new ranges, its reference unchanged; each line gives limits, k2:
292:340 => 298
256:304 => 298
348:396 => 370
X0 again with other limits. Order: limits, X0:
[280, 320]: 4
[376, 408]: 2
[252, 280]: 7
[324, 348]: 6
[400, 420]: 5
